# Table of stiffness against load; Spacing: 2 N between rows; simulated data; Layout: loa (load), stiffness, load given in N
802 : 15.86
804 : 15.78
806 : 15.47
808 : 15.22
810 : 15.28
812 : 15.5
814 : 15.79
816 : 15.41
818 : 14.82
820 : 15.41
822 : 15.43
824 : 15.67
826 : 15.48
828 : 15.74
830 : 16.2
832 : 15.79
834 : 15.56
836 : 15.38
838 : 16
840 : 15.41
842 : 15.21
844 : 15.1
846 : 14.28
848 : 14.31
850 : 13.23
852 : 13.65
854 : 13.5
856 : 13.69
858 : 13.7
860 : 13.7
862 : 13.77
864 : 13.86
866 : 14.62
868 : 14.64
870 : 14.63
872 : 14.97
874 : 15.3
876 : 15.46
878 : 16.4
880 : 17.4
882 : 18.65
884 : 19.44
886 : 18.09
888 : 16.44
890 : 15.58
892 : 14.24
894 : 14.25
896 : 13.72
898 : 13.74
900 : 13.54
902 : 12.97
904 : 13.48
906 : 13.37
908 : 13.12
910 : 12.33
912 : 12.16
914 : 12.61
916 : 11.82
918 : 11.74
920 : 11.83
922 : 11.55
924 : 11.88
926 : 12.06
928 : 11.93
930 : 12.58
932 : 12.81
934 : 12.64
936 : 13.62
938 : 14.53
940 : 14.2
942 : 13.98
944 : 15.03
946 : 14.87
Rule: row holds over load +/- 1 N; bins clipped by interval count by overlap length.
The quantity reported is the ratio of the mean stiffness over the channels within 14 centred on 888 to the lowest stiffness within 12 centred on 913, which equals 1.42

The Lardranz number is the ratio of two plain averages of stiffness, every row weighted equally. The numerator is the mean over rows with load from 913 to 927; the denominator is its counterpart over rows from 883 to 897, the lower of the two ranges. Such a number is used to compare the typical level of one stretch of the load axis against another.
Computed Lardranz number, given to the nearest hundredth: 0.75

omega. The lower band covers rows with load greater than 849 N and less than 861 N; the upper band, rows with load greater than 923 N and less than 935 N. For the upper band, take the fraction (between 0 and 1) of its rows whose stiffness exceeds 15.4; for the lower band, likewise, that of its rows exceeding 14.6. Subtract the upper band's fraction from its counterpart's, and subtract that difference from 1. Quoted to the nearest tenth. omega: 1.0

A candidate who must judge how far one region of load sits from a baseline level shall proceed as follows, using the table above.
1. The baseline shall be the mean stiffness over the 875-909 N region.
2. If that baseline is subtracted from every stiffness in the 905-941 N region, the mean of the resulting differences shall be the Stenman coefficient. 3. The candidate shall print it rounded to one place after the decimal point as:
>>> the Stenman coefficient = -2.7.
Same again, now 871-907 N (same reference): 0.1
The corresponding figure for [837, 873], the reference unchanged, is -0.9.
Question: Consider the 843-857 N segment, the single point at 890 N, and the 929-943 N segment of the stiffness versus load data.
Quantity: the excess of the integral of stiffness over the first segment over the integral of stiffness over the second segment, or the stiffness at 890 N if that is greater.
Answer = 16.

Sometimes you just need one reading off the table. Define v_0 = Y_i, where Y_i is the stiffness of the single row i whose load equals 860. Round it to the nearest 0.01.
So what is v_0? 13.70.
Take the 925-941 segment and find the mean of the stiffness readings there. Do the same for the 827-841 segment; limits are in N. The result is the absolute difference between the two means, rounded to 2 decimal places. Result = 2.68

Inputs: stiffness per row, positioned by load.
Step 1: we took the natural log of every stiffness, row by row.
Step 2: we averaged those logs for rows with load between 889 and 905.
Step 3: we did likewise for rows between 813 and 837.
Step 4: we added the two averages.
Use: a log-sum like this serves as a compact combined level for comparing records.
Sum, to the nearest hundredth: 5.38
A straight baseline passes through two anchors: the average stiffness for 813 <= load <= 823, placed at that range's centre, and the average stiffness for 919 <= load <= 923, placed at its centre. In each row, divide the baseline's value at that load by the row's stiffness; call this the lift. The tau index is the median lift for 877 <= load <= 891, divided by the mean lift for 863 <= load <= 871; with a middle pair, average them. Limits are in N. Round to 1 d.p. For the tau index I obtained 0.8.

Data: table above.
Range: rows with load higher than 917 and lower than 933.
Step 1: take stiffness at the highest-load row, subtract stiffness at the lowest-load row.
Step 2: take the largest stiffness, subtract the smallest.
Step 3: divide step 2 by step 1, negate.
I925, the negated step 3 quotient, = -1.18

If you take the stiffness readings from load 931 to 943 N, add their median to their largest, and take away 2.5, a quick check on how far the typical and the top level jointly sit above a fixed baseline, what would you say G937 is 25.8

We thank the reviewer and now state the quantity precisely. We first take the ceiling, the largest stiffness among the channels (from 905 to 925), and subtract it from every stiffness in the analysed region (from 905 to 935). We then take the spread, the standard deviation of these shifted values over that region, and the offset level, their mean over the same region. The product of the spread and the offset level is -0.6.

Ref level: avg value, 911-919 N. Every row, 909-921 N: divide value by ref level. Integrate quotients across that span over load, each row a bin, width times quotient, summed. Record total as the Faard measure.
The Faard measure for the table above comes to 12 N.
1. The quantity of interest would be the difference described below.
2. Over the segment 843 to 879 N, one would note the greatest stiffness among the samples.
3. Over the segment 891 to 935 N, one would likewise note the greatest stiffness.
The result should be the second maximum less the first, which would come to -2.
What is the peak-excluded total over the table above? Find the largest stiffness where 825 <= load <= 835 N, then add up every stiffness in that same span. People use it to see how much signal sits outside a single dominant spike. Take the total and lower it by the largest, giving 63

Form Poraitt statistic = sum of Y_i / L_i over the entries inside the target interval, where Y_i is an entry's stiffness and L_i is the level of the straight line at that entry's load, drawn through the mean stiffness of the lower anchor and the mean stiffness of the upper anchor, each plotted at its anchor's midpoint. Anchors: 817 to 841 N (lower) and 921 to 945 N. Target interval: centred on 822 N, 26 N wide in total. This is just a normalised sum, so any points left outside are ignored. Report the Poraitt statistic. 12.8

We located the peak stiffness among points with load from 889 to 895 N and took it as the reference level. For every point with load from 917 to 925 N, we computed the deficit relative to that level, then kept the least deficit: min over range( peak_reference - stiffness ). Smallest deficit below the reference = 3.7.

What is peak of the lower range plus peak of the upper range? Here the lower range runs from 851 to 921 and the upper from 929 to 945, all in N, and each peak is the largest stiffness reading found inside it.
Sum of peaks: 34.5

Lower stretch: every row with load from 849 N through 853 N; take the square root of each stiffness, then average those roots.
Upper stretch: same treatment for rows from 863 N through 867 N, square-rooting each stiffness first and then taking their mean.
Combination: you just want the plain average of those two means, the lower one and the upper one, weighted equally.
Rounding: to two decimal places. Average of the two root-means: 3.72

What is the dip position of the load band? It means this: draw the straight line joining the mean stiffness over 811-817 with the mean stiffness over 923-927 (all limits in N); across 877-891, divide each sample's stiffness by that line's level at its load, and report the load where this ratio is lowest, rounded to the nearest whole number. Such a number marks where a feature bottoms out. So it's 890 N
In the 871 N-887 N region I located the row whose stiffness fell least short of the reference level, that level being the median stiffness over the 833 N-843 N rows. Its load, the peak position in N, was 884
